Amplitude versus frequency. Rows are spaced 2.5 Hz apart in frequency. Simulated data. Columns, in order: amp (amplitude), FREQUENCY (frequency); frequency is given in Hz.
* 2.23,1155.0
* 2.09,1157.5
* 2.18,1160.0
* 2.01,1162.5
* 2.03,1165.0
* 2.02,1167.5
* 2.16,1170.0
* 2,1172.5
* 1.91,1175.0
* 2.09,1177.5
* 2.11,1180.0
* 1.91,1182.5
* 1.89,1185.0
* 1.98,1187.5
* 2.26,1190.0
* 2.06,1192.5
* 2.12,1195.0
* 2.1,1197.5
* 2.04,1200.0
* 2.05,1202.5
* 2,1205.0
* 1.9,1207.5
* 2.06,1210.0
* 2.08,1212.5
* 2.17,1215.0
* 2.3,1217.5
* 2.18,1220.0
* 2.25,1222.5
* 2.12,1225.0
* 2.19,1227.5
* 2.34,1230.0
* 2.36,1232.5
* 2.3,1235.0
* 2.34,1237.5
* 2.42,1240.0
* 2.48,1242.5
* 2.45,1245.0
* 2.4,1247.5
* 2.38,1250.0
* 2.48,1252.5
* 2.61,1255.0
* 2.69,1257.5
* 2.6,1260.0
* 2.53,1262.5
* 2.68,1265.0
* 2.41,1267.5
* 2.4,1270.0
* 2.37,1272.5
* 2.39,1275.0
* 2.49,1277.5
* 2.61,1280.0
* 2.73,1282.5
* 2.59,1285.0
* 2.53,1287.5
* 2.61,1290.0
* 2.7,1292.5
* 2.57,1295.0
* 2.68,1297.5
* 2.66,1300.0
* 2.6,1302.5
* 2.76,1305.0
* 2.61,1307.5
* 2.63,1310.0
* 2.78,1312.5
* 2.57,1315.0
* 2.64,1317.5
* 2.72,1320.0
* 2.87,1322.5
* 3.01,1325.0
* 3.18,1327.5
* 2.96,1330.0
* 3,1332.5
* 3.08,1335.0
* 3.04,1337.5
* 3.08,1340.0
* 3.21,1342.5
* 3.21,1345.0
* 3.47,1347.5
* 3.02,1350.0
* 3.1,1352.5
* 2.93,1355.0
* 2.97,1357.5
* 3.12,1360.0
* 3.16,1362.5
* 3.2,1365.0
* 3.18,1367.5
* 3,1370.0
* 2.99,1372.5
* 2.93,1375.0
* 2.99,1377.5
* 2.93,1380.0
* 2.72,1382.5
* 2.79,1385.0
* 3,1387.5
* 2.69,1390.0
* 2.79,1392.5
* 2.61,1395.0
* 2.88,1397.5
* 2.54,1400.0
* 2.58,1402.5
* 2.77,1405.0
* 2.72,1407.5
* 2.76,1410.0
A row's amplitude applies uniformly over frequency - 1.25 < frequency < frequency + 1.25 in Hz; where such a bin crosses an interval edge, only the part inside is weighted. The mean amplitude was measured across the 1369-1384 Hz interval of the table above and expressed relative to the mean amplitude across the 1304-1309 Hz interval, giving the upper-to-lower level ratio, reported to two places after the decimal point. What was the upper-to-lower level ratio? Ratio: 1.09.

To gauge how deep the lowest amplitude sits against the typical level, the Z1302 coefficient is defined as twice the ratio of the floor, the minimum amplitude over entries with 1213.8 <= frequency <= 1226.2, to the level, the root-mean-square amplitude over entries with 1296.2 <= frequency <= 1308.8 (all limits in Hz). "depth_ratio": 1.6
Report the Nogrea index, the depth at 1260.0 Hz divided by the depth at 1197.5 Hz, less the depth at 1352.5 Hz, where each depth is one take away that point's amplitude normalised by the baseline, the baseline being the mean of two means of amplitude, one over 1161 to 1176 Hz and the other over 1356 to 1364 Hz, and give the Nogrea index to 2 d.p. 0.11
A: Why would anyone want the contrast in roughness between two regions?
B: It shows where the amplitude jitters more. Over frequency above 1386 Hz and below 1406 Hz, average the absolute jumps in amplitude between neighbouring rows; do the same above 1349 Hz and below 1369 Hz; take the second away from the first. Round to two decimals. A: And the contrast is 0.13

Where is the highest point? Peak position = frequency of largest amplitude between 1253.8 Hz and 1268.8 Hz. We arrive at 1257.5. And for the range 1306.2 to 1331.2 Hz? 1327.5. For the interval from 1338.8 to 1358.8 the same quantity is 1347.5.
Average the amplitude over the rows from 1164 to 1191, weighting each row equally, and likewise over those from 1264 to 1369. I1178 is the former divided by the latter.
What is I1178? 0.72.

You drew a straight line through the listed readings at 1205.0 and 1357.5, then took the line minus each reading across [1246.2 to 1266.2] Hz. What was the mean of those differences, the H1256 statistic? -0.22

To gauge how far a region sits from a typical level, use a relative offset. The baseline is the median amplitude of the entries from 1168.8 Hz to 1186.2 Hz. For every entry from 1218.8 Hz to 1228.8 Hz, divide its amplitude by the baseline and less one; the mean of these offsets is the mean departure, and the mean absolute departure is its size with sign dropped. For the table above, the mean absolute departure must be 0.09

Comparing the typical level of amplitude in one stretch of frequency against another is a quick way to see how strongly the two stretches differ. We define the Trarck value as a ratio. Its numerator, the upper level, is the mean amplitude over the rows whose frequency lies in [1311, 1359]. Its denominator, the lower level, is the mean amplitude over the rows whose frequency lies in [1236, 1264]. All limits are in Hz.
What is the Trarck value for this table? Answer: 1.20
